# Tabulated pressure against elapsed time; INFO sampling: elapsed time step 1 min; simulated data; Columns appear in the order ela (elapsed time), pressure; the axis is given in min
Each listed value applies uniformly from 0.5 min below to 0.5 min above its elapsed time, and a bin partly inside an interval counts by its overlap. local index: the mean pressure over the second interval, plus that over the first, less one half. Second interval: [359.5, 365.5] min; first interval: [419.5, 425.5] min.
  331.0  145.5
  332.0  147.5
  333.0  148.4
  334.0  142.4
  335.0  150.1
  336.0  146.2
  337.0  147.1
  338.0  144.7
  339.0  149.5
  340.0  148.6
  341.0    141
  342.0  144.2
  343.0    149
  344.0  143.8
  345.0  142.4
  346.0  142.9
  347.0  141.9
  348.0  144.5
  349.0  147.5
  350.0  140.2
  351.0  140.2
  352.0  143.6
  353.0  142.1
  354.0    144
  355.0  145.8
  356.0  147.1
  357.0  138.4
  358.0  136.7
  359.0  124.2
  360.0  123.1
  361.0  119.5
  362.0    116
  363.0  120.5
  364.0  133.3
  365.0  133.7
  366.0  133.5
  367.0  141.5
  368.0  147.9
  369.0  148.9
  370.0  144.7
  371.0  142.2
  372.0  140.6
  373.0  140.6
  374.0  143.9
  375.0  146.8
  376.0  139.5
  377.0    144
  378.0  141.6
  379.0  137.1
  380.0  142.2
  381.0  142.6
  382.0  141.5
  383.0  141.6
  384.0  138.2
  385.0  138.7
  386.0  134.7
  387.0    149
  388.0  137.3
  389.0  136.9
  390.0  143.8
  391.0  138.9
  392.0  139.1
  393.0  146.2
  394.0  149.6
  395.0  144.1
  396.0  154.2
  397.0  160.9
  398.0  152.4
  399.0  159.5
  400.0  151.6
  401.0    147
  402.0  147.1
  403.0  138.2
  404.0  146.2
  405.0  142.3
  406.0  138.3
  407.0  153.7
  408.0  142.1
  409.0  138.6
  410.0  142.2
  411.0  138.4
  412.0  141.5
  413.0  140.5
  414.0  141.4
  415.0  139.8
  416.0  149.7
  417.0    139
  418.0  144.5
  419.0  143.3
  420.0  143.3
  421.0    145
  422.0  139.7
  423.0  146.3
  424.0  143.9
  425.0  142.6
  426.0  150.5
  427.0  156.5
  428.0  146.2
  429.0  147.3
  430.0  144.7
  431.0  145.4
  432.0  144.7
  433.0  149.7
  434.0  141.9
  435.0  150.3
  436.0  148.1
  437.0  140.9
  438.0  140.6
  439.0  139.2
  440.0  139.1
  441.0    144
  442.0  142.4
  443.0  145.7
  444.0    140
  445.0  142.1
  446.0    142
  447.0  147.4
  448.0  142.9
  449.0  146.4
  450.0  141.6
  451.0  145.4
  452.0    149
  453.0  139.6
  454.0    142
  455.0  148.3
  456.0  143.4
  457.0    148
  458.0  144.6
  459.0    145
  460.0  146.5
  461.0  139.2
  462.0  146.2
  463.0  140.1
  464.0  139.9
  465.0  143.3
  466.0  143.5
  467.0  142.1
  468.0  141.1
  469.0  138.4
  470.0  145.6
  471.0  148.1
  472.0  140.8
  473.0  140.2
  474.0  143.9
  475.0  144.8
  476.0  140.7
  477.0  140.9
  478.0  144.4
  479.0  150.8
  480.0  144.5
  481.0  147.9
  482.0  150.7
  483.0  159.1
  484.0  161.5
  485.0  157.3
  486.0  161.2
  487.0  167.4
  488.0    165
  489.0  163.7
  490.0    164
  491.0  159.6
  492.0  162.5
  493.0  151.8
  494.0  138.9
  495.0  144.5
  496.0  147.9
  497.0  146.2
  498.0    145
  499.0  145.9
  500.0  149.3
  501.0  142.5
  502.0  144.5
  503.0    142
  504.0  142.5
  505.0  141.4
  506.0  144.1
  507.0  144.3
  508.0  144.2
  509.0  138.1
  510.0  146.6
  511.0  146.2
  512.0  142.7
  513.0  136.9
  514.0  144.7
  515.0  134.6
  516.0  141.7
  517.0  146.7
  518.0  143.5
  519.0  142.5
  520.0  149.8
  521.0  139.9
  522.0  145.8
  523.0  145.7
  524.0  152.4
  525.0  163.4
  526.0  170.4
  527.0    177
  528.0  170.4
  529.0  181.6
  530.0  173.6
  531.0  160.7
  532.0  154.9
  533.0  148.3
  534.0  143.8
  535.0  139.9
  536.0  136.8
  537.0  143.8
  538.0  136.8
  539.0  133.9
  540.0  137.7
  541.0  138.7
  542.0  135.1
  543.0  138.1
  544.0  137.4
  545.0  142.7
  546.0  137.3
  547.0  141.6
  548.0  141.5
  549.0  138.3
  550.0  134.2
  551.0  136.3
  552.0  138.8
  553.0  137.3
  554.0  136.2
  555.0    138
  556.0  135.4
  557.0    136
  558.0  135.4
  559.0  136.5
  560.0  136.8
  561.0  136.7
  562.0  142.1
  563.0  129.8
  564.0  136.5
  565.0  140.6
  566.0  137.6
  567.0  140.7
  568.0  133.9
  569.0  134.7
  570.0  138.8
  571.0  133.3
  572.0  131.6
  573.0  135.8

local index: 267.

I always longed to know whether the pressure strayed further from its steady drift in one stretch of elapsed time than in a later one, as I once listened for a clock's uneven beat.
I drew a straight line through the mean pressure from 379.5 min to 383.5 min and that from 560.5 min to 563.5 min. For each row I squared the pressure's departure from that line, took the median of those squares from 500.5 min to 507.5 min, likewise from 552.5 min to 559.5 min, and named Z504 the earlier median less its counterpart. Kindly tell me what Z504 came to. 19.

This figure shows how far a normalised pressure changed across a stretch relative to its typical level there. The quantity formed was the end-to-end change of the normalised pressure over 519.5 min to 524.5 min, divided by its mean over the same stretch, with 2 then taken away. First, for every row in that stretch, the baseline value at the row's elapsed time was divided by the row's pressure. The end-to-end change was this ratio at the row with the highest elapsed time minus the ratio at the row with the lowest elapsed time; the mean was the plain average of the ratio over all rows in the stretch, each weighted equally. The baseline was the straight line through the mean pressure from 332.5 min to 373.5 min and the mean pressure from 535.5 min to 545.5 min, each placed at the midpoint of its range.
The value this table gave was -2.02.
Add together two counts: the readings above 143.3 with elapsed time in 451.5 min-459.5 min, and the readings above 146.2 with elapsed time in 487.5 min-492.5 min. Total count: 11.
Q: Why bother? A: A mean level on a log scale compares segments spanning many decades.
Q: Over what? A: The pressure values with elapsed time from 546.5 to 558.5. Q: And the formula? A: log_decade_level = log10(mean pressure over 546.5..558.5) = 2.138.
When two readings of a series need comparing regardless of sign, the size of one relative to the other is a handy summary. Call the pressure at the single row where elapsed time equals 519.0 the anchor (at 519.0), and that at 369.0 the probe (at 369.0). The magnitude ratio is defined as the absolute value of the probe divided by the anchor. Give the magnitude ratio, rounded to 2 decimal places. 1.04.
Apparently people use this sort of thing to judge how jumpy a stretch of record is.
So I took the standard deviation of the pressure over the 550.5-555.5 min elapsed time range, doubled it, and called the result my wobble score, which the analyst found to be 2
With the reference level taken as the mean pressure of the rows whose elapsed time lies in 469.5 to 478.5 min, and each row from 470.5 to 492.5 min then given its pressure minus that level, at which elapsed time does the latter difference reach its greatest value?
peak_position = 487.0 min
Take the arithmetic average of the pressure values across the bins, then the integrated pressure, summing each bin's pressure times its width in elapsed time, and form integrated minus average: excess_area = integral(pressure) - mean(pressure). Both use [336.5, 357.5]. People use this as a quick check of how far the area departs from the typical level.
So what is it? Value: 2884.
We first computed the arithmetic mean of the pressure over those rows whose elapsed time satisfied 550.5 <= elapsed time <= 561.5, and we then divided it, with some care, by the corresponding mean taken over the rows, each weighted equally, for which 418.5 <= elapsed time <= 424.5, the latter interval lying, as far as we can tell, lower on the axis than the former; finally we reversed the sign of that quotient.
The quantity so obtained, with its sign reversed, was -0.95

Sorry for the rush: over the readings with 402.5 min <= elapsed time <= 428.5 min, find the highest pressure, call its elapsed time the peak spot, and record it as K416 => 427.0 min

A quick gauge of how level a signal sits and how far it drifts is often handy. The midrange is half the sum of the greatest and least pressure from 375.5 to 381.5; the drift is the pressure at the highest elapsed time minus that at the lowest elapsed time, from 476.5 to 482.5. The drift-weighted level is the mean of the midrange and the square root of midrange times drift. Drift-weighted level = 89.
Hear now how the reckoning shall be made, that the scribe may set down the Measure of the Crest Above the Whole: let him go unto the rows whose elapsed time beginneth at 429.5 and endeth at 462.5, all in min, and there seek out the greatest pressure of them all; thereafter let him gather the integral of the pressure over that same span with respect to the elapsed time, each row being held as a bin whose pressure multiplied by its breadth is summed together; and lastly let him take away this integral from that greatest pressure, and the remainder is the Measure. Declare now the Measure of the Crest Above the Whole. -4606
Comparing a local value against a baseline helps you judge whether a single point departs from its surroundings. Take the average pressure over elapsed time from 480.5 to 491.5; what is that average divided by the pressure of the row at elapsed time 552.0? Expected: 1.15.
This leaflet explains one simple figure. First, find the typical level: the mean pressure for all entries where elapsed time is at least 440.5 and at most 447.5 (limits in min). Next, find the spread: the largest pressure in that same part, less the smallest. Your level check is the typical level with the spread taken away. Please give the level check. 136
